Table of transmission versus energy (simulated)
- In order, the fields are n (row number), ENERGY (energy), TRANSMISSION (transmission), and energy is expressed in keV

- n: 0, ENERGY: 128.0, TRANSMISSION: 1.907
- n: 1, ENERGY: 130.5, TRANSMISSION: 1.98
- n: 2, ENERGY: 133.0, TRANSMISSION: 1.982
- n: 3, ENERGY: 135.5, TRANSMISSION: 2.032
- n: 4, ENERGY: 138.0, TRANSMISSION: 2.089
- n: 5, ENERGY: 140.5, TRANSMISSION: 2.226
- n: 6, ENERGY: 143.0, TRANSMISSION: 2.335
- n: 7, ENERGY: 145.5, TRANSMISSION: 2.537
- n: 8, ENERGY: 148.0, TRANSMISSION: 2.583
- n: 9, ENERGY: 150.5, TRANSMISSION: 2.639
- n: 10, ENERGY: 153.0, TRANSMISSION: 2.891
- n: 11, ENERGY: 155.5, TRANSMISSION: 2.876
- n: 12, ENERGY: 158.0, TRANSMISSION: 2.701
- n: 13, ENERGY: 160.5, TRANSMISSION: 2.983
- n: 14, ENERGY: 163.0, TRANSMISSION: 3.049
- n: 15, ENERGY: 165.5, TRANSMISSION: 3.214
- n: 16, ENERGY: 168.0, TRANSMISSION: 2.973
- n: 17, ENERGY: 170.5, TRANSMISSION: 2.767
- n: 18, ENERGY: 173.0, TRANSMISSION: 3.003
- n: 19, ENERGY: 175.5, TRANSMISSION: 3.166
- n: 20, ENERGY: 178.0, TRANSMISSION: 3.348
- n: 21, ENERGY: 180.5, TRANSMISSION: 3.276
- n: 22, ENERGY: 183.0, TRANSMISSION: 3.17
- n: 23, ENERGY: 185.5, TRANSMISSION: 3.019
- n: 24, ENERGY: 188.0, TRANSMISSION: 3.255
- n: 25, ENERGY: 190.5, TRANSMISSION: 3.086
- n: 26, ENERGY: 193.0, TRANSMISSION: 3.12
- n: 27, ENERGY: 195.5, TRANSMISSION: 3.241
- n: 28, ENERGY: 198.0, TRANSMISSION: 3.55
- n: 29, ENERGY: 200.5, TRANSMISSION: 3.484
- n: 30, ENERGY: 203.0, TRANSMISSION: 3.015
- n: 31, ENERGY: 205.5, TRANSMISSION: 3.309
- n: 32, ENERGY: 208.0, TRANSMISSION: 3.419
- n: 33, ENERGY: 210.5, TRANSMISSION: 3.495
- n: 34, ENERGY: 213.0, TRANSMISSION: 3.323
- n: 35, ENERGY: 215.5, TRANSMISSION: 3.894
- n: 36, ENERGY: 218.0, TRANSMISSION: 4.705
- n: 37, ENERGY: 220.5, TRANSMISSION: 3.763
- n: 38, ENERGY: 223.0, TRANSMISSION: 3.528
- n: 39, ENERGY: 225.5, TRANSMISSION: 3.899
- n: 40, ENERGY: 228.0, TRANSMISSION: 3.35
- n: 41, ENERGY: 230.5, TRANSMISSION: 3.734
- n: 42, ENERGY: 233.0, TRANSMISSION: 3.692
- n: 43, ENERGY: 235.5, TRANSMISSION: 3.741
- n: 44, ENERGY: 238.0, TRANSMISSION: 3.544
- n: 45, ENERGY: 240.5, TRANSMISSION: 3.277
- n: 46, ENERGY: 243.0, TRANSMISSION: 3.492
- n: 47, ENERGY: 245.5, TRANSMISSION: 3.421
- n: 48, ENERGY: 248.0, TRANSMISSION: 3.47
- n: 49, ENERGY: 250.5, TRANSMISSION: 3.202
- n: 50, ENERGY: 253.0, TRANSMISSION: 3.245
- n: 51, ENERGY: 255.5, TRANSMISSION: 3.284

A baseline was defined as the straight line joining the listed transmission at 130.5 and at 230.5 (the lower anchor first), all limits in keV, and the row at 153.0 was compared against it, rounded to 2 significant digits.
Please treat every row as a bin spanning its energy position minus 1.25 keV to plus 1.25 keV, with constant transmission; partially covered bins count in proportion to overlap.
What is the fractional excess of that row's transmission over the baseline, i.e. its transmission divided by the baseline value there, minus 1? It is 0.22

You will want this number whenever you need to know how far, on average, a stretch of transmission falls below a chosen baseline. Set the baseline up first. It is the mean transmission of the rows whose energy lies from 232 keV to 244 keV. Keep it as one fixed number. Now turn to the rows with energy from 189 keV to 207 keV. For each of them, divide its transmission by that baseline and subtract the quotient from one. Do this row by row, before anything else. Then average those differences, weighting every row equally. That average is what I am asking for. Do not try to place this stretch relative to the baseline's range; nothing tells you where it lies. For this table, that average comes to 0.08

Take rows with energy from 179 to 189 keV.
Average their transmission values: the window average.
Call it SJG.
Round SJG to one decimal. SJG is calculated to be 3.2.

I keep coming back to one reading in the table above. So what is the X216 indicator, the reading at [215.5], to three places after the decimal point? 3.894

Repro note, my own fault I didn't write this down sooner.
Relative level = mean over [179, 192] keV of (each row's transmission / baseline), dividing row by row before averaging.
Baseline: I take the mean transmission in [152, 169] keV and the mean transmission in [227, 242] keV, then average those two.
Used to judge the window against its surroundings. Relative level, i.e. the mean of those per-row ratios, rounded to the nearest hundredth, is 0.97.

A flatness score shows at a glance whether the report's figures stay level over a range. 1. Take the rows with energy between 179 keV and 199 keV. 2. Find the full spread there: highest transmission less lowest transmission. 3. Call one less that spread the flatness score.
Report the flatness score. 0.47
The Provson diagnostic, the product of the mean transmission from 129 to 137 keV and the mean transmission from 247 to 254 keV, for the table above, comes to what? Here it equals 6.6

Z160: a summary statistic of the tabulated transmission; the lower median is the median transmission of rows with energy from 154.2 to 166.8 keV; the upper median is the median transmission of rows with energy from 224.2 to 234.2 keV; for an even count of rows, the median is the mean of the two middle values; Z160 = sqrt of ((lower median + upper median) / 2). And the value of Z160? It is 1.83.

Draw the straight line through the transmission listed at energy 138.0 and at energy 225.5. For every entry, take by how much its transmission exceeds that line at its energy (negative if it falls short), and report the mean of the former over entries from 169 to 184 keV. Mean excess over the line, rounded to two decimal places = 0.23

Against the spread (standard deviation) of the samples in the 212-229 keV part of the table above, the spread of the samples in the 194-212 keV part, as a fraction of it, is 0.4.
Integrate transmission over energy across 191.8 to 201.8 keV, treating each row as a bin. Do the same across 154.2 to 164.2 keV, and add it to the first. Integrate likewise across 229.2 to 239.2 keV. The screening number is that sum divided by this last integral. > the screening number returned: 1.7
